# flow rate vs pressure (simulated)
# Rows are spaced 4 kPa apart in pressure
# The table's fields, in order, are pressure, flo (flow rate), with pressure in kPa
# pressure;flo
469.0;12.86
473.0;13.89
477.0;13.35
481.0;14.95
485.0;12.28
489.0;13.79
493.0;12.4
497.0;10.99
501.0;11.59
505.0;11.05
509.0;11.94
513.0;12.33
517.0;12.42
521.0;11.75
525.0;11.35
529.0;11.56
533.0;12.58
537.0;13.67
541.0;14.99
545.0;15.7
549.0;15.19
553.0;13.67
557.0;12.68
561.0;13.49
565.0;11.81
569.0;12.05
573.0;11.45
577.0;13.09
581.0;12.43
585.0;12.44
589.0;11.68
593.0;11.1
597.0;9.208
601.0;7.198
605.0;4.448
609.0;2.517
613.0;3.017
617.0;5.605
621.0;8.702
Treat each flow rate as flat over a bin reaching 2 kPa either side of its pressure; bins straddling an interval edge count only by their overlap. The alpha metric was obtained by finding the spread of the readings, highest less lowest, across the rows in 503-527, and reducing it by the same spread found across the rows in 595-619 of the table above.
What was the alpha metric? -5.3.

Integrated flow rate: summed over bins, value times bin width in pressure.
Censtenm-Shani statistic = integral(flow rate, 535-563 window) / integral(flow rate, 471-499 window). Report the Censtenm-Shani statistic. 1.08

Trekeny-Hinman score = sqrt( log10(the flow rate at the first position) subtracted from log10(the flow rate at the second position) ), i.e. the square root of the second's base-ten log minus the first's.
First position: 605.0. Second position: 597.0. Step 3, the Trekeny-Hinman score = 0.56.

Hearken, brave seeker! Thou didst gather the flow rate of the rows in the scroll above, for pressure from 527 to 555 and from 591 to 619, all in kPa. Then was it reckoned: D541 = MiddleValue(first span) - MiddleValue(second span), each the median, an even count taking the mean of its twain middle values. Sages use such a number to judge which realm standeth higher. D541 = 8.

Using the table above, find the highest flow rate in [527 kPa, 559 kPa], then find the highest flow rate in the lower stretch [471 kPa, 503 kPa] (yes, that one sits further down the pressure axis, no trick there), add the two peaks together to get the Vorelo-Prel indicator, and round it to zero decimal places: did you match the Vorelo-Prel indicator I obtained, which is 31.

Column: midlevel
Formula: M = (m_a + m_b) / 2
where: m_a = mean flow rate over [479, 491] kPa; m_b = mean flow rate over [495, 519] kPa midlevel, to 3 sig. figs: 12.7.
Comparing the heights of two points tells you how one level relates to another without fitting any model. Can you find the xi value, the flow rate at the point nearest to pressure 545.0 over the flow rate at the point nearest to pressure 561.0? 1.16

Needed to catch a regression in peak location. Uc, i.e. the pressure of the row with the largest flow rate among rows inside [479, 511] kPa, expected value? 481.0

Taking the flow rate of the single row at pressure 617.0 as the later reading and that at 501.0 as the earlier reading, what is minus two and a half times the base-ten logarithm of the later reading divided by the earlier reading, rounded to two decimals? 0.79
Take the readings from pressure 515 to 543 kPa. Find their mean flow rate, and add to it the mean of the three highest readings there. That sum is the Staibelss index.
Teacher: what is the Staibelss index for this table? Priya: 26.4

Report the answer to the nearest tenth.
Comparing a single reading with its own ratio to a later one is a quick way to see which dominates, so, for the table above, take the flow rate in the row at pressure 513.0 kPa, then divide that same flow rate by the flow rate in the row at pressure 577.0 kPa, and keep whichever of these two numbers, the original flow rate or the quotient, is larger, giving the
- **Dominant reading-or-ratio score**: 12.3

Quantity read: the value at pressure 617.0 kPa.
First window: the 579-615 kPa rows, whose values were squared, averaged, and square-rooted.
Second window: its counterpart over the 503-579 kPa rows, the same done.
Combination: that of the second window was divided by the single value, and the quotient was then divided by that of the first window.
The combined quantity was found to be 0.25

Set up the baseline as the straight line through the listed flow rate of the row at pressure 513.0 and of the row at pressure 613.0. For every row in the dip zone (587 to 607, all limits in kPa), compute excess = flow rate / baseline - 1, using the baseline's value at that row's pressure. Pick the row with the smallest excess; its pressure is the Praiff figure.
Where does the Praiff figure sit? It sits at 605.0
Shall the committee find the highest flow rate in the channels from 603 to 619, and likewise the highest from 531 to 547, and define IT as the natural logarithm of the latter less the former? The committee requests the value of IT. 2.3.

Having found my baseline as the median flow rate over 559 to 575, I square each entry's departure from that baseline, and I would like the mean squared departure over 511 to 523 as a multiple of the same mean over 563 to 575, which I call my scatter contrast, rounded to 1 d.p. 1.7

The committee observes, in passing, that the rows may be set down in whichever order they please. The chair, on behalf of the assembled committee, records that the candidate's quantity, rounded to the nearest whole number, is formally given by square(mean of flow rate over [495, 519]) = 137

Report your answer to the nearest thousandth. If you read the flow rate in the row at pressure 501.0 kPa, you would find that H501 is 11.590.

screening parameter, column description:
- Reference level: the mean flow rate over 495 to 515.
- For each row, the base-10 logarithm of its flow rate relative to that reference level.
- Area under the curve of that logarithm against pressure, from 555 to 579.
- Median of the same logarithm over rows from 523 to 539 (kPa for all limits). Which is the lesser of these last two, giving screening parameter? 0.018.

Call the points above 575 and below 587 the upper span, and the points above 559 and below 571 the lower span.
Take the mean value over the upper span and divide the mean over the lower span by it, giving 0.98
